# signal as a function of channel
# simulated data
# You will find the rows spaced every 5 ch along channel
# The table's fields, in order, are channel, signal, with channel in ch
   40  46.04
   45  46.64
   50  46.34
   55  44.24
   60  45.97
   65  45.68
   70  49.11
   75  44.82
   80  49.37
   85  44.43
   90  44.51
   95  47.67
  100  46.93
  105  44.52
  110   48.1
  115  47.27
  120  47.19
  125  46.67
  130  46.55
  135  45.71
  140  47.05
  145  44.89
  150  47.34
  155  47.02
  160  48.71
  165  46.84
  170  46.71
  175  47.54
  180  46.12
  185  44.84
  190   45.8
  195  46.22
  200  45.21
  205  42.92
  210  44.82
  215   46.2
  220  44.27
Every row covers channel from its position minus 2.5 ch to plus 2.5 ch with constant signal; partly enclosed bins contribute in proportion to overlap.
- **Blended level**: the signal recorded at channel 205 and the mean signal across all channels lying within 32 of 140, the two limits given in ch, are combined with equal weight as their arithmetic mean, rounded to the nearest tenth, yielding 44.9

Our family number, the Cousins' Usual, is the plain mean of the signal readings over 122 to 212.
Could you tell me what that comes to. 46.2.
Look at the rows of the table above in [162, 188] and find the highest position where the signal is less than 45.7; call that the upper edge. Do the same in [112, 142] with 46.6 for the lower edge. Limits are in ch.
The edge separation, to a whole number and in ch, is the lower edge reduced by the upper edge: -50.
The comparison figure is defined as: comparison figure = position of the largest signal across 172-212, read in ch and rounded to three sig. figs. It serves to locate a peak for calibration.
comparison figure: 175 ch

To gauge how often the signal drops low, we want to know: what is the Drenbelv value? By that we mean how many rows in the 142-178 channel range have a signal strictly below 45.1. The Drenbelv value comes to 1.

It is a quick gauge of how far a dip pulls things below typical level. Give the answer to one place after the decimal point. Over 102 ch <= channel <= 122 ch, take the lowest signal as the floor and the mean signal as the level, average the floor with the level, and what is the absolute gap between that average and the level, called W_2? 1.1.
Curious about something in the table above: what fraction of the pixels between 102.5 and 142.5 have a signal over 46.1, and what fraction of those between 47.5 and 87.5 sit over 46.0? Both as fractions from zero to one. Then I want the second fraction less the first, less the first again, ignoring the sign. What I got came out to 1.1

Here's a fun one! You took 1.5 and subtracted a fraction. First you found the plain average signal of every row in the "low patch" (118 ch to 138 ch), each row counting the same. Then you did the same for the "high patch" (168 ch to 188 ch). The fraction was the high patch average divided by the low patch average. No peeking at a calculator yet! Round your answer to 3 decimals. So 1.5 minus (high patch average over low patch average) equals 0.505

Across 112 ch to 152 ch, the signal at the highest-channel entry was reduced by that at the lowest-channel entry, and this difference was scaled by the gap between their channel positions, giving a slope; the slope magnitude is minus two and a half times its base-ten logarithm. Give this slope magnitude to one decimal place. 6.7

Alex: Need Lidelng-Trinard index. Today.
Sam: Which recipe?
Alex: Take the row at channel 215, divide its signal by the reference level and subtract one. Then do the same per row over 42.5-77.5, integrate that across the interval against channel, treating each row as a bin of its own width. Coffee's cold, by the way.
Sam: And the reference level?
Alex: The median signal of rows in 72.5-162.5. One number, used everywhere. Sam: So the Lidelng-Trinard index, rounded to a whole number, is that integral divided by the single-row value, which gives 39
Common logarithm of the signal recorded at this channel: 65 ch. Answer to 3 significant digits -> 1.66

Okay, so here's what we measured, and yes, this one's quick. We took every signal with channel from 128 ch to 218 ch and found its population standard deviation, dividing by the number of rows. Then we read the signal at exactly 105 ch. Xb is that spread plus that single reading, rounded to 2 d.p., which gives 45.79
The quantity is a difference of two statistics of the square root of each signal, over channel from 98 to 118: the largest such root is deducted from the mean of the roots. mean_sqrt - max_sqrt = -0.102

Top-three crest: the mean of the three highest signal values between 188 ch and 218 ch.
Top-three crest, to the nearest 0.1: 46.1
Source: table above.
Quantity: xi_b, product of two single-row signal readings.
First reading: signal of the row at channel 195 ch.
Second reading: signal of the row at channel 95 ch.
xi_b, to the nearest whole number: 2203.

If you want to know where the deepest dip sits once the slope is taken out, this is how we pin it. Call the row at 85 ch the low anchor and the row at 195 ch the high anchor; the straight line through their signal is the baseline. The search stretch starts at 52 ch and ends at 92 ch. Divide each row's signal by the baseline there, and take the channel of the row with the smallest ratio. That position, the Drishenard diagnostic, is 90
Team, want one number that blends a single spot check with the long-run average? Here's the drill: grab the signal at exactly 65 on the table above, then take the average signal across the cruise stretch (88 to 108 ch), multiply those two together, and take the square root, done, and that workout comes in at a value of 45.8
